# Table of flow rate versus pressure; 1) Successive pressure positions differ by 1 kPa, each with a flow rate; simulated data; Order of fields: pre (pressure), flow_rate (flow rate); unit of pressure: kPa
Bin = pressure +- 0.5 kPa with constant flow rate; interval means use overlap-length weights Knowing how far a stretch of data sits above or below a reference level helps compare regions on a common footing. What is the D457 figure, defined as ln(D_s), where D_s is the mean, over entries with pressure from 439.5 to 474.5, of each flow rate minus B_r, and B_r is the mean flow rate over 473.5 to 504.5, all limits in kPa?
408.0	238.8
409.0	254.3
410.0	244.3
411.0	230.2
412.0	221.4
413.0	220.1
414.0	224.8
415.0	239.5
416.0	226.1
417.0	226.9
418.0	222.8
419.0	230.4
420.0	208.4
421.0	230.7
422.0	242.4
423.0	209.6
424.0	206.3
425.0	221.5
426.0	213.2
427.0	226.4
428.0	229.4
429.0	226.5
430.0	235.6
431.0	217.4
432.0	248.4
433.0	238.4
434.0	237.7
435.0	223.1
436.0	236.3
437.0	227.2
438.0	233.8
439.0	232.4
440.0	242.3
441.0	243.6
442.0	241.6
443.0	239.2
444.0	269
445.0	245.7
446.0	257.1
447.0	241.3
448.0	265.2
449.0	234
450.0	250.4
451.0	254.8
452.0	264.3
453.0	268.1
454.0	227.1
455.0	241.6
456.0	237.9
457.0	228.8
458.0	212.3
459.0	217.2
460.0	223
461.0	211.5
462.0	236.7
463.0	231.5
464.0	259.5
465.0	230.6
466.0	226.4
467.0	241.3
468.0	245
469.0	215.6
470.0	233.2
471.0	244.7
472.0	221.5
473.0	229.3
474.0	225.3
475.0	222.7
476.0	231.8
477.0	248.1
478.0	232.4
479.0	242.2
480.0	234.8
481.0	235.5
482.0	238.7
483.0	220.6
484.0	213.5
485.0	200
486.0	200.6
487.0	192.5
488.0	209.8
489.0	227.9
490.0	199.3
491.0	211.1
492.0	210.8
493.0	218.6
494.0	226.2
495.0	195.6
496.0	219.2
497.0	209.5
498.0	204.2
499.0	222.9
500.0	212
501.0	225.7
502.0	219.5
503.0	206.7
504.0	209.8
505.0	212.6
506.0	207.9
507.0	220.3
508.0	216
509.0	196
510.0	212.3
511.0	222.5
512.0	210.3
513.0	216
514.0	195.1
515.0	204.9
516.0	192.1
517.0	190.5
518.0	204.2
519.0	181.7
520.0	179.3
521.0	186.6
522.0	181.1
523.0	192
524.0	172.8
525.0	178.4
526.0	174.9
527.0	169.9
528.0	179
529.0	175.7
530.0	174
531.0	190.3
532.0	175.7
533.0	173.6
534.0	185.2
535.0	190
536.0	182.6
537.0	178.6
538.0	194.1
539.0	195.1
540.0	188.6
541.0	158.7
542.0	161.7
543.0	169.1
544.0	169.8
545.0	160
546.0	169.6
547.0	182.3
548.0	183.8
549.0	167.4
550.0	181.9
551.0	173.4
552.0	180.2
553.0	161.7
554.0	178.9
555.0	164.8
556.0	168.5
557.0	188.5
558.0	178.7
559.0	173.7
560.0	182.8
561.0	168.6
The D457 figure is 3.0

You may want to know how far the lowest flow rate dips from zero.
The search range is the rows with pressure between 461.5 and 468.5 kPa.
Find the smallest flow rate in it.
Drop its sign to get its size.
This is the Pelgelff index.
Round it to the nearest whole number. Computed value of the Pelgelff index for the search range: 226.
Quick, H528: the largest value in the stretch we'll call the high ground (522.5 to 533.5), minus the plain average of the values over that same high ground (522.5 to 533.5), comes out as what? 14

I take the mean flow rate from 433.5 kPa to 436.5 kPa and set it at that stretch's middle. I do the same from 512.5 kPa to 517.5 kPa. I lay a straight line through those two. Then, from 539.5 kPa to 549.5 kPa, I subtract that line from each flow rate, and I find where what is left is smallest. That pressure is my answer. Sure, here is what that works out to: 541.0 kPa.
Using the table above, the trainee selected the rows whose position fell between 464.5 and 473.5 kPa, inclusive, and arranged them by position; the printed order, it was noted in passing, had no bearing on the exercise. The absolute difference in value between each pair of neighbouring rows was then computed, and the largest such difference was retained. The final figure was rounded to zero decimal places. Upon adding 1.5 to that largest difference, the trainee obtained 31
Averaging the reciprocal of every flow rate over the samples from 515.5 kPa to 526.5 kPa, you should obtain 0.0054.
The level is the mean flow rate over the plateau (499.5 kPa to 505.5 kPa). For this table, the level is 214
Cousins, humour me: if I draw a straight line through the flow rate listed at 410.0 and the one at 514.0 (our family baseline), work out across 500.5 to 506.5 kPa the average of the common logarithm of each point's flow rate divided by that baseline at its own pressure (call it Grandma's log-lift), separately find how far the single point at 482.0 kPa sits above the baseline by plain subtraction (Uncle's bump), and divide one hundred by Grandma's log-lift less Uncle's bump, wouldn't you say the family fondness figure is -3.5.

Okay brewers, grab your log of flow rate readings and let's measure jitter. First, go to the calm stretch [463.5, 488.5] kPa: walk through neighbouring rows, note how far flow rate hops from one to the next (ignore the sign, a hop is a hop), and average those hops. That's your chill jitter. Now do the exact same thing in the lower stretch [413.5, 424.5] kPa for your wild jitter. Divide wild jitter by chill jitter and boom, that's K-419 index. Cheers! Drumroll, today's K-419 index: 1.16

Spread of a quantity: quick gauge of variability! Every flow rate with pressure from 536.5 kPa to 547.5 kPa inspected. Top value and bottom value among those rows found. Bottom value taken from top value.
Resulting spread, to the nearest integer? 36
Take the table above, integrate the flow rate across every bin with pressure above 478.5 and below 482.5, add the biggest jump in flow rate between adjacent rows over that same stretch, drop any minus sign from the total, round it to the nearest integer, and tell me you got 959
